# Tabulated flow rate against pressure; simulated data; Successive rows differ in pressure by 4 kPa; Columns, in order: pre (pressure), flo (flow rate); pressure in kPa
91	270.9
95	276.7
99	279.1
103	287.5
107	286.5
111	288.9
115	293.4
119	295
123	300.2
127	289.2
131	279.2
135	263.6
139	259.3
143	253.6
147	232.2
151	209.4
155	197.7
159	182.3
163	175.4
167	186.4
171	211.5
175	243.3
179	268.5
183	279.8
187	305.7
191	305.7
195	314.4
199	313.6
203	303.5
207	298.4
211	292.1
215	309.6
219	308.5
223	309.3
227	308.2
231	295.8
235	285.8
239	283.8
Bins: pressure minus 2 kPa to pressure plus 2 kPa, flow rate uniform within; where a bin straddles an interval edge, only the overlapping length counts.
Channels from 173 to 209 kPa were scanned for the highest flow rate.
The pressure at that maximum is 195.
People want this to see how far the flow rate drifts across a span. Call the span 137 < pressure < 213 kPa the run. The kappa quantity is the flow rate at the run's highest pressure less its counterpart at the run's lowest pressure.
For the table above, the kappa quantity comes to 33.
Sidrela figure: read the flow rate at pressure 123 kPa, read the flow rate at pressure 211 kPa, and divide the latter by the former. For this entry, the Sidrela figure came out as 0.97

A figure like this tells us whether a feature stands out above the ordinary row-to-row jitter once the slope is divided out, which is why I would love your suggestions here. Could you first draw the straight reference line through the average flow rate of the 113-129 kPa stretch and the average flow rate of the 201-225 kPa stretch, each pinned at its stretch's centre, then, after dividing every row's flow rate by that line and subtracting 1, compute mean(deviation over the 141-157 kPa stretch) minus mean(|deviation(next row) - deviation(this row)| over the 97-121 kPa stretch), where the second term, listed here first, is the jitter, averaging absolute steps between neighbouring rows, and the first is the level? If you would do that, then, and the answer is -0.26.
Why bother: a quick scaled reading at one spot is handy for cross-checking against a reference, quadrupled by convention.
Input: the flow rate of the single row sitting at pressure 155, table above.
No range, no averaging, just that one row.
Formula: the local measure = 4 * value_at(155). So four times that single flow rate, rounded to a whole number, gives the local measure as 791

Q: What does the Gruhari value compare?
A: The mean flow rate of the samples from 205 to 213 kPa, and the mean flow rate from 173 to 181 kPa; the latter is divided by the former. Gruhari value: 0.87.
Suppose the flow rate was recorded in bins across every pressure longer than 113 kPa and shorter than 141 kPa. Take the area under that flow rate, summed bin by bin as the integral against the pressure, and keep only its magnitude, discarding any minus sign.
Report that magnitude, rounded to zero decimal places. 7920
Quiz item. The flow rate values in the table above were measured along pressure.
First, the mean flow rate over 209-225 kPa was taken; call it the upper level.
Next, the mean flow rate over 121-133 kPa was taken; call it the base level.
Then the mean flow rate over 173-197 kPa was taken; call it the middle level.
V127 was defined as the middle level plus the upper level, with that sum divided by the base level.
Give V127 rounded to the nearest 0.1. 2.0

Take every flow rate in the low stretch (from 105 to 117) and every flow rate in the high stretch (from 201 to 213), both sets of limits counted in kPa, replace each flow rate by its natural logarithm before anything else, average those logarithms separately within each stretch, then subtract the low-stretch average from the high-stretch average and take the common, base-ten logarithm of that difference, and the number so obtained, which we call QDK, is -1.54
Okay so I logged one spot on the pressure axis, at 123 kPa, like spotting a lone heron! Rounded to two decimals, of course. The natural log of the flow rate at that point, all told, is 5.70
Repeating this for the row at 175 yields 5.49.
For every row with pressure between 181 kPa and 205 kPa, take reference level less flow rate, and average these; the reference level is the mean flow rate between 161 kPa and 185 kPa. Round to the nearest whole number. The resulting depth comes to -76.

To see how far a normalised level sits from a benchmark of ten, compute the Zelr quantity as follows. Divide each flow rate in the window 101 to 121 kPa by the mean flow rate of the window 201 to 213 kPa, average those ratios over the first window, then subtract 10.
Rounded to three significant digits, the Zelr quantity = -9.03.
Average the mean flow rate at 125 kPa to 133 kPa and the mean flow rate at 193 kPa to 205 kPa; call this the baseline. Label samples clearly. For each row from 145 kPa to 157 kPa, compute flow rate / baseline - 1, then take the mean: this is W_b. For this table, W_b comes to -0.28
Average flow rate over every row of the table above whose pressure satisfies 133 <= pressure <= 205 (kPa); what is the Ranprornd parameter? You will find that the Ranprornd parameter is 250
